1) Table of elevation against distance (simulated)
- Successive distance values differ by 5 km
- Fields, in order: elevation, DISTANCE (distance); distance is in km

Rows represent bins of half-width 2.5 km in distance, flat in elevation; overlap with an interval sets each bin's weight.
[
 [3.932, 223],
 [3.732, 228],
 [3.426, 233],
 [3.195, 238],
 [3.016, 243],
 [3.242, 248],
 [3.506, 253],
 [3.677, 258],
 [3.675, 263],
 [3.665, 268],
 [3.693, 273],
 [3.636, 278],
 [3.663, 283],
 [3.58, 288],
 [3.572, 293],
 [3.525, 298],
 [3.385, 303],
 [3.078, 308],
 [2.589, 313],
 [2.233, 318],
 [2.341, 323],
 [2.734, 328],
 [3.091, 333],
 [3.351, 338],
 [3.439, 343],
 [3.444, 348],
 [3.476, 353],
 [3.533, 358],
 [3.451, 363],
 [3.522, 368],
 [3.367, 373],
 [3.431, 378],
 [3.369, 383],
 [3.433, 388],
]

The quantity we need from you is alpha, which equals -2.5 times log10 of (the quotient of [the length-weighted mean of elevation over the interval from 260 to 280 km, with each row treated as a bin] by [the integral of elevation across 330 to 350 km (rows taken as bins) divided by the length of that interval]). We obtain -0.11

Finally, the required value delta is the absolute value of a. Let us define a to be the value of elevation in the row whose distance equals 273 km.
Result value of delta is 3.7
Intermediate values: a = 3.693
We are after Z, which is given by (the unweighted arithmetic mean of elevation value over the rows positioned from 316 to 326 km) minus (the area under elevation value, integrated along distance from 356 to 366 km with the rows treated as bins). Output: -32.6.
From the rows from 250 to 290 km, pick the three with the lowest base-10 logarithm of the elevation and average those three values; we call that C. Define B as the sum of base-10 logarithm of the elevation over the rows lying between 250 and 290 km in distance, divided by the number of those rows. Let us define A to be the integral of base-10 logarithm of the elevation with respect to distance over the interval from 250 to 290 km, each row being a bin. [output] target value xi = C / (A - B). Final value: 0.025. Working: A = 22.4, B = 0.561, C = 0.55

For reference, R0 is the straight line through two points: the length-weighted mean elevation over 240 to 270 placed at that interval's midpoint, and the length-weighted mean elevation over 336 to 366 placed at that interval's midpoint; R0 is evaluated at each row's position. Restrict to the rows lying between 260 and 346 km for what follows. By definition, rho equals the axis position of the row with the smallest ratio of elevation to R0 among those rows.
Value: 318 km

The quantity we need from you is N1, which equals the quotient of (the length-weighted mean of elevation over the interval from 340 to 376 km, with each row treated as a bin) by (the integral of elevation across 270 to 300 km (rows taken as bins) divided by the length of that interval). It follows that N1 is 0.96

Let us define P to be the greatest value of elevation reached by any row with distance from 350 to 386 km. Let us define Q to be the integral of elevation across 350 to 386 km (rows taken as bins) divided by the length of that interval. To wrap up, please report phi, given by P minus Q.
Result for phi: 0.08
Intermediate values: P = 3.533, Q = 3.45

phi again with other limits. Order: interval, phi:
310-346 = 0.60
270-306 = 0.12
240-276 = 0.20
